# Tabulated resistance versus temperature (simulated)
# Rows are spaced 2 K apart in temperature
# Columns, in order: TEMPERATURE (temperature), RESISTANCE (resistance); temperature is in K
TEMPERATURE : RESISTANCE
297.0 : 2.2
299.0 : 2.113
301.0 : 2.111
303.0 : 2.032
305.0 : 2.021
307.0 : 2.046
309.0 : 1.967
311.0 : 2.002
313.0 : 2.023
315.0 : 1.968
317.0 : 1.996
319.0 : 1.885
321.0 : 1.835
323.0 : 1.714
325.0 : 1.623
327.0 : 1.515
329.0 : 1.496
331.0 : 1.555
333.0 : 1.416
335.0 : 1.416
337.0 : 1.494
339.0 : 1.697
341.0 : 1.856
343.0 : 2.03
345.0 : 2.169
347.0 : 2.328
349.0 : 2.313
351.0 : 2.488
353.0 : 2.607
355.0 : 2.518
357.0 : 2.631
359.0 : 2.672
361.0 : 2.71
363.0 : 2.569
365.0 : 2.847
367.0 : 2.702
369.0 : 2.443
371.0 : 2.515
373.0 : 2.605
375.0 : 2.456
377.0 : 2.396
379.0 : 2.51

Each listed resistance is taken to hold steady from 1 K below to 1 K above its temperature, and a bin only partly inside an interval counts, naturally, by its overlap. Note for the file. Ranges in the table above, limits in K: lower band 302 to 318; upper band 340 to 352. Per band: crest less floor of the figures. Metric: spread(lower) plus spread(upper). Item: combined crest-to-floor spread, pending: 0.71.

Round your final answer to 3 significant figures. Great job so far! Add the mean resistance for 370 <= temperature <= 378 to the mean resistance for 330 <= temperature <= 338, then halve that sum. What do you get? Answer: 1.98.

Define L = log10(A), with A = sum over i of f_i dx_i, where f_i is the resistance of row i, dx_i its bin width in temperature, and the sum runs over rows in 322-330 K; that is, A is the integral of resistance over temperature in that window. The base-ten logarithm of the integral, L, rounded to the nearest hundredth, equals 1.10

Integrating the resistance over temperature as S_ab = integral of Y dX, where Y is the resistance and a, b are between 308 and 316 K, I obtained 16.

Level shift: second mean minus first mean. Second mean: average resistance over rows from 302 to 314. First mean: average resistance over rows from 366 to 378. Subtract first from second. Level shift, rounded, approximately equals -0.50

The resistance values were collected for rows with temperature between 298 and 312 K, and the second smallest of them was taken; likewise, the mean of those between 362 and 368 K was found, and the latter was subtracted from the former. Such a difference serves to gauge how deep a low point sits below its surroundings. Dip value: -0.70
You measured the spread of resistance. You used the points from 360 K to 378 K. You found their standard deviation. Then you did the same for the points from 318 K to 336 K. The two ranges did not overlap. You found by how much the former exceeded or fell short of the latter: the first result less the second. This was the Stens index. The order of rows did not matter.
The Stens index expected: -0.02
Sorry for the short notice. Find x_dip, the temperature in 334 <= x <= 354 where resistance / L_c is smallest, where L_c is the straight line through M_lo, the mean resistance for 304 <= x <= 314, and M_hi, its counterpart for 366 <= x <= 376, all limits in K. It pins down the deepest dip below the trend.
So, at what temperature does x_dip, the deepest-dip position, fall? 335.0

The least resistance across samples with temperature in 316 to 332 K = 1.496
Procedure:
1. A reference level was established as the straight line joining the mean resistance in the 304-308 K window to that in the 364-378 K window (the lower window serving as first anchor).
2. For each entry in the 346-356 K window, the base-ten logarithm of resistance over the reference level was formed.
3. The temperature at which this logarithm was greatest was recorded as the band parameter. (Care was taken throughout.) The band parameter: 353.0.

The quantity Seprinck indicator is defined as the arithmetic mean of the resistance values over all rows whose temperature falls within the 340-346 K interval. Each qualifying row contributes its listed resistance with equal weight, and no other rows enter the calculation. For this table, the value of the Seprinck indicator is 2.0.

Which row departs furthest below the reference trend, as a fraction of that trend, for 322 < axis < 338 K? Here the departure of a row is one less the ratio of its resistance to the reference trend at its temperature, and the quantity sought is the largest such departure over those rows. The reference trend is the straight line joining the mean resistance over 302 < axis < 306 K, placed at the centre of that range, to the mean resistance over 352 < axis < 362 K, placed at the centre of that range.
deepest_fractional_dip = 0.405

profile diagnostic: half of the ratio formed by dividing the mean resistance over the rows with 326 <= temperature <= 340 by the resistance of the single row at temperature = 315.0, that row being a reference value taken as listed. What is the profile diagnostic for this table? 0.38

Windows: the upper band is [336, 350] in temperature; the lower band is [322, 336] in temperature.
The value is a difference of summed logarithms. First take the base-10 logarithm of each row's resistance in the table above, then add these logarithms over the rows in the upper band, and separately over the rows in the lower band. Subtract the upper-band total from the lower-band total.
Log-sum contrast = -0.75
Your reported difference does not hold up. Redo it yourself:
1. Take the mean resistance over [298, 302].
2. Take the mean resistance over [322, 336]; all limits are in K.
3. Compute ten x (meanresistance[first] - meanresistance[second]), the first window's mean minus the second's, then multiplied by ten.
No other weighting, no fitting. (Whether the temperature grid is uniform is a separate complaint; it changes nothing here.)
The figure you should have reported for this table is 5.8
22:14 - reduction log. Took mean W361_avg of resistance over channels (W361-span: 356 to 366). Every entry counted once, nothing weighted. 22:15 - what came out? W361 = 2.7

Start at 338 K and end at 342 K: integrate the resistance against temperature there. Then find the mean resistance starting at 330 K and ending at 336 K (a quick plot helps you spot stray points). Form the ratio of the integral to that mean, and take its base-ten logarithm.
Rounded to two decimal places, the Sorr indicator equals 0.69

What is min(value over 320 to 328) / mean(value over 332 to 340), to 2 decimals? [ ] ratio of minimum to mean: 1.01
